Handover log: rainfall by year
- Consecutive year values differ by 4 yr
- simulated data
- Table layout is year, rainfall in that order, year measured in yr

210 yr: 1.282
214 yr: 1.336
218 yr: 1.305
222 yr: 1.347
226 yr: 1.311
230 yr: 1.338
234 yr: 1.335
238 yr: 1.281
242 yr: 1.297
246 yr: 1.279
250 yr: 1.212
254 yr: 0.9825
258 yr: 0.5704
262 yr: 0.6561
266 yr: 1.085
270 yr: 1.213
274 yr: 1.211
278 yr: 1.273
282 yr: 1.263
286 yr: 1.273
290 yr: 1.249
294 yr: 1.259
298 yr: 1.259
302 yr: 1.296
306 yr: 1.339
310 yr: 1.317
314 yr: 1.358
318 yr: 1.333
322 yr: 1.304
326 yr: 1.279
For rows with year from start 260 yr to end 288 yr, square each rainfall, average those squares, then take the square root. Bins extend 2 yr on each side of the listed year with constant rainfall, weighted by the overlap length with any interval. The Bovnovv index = 1.16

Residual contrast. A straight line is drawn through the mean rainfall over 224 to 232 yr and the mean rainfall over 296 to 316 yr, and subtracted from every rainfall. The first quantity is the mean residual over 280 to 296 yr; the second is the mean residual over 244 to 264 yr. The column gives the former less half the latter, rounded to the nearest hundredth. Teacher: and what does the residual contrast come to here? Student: 0.14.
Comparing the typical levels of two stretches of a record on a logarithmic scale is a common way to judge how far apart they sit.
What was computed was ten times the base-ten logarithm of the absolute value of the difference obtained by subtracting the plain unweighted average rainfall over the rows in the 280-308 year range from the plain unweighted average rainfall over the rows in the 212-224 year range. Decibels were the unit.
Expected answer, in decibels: -12.8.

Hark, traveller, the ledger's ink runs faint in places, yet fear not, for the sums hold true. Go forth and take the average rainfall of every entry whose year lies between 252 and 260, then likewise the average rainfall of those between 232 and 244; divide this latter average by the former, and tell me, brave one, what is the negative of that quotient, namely -1.68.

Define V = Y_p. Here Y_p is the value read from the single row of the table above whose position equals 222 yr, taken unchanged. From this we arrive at 1.347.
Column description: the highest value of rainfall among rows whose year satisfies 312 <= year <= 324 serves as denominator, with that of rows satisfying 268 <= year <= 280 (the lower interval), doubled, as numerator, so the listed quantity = 1.87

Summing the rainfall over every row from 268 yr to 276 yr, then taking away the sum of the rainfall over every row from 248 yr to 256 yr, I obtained 0.23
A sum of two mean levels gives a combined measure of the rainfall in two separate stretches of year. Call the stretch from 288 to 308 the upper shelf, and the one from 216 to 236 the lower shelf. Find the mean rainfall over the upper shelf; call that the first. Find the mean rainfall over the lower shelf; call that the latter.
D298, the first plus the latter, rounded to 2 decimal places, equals 2.61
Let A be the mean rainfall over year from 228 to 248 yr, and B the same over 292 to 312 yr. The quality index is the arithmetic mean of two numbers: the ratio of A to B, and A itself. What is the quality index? 1.16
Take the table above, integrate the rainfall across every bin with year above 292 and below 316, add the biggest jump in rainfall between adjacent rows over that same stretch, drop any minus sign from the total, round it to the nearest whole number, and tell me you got 31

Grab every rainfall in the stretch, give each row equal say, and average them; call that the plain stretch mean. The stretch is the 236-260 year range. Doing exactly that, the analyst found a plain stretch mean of 1.10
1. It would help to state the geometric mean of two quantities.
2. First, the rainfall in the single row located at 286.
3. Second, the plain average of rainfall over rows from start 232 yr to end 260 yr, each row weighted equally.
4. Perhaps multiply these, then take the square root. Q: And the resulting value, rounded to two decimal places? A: 1.20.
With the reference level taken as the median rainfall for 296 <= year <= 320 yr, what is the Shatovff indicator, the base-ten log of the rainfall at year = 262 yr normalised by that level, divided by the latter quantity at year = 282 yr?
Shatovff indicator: 14.7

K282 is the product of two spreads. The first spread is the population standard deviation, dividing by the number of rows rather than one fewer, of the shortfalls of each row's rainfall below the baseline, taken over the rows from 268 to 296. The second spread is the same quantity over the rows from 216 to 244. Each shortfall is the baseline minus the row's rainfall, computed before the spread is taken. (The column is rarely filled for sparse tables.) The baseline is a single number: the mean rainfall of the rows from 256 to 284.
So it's 0.0005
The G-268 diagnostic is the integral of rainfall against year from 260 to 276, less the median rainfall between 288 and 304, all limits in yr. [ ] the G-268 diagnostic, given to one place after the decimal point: 15.4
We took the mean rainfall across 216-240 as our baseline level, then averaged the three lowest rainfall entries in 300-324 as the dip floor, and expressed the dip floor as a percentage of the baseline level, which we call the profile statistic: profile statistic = 99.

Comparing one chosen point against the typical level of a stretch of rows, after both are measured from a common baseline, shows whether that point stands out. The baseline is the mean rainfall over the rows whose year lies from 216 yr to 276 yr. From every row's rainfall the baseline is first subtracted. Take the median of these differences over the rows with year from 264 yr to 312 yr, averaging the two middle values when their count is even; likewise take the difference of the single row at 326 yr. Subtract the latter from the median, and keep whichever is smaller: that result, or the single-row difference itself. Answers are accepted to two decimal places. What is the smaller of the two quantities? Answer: -0.02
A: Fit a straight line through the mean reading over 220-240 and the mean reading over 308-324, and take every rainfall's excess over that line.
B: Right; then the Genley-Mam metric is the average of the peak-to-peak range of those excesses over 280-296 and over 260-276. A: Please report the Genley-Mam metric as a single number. 0.290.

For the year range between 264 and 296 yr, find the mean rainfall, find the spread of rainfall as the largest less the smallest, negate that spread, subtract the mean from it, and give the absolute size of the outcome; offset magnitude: 1.42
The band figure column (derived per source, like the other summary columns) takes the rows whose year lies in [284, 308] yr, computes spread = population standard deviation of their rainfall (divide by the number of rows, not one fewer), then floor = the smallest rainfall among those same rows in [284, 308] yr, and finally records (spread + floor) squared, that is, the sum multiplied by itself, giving 1.6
